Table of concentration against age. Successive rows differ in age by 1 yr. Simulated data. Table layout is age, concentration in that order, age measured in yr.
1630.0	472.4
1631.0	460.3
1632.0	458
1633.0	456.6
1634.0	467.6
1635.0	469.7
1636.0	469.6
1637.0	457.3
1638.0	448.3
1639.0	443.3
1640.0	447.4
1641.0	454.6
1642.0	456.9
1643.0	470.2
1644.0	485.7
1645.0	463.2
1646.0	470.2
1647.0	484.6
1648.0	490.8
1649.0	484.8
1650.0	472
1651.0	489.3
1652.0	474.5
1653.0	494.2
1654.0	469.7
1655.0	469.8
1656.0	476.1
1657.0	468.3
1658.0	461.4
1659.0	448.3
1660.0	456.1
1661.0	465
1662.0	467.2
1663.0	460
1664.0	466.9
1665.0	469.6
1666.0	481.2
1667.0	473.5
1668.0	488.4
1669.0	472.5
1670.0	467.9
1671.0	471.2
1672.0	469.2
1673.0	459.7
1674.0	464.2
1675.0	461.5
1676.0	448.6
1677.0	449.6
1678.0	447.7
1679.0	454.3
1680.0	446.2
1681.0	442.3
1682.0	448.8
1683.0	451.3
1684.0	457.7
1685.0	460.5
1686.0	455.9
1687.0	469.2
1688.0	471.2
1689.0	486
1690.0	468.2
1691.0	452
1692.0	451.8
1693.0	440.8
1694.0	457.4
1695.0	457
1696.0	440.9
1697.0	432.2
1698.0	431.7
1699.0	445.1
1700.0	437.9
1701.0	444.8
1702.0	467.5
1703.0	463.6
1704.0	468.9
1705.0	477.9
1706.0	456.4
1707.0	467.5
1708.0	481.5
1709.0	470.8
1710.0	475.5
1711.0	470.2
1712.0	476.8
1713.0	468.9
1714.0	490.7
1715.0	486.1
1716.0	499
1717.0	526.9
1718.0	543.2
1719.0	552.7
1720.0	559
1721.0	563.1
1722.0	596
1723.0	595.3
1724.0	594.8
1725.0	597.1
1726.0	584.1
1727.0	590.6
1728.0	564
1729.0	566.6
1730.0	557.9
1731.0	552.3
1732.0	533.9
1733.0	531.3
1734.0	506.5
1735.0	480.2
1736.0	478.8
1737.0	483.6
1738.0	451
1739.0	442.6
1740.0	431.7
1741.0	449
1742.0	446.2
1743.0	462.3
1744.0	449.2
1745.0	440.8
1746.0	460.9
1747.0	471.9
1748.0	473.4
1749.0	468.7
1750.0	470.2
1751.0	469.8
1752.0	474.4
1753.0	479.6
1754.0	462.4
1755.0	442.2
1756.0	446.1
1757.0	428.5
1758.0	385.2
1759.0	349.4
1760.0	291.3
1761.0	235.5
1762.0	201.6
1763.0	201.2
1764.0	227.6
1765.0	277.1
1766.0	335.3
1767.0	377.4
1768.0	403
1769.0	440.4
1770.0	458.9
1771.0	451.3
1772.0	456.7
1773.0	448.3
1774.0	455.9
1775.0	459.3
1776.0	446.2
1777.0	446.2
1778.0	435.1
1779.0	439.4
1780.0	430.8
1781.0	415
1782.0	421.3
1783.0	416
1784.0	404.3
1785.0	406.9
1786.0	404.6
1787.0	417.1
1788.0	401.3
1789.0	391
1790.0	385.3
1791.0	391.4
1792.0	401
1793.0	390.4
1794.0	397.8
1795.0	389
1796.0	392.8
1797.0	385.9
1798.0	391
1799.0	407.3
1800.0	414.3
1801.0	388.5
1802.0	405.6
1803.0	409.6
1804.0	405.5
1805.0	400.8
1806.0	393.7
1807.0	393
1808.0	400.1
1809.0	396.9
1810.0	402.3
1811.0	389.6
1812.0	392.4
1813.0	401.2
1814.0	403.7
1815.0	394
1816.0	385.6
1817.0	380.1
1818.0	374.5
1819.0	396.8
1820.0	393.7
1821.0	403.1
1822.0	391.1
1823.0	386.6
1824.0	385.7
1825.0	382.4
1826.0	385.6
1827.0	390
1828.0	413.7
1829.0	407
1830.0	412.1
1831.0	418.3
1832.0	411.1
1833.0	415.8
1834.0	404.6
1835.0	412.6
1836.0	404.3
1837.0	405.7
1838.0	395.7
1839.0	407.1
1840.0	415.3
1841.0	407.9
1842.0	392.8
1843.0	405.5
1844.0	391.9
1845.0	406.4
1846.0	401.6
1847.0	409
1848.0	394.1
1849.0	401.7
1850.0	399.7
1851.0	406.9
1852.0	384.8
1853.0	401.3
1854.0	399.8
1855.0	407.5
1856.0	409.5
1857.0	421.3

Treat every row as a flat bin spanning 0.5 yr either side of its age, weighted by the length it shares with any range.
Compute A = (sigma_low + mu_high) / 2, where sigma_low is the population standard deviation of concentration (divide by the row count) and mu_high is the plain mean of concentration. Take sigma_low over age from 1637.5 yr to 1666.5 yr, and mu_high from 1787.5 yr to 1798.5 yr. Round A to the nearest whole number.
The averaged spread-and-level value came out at 203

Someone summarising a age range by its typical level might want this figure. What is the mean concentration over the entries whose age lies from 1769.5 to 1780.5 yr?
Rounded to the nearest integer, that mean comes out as 448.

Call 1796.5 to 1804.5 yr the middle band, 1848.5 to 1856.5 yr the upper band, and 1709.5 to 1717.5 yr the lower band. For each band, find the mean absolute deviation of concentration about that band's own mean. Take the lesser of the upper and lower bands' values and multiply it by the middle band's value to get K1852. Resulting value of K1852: 47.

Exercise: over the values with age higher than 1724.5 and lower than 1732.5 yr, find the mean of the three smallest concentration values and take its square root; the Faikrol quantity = 23.41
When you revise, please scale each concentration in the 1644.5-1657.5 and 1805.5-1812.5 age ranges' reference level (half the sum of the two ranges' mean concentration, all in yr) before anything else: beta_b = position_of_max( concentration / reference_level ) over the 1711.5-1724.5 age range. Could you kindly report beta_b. 1722.0 yr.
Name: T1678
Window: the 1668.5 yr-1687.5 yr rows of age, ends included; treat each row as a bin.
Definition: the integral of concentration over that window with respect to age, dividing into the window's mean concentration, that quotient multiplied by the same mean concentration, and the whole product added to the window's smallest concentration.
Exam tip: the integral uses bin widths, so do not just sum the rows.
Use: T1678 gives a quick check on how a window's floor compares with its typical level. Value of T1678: 466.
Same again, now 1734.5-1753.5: 456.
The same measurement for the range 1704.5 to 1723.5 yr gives 483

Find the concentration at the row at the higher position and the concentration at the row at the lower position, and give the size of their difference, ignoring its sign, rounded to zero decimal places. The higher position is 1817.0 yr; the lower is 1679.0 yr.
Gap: 74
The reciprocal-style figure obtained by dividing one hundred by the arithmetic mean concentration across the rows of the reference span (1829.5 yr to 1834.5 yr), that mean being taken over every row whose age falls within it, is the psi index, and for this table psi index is 0.242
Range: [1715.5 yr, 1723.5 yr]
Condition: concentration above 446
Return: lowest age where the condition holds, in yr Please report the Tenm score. 1716.0 yr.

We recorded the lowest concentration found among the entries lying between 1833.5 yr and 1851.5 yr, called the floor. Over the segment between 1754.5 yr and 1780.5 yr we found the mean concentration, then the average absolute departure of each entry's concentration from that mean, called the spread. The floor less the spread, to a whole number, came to 318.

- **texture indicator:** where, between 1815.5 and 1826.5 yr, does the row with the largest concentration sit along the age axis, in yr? 1821.0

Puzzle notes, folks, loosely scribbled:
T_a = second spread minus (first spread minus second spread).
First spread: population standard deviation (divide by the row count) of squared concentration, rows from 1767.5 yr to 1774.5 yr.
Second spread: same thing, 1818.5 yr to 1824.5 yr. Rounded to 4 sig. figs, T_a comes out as -6113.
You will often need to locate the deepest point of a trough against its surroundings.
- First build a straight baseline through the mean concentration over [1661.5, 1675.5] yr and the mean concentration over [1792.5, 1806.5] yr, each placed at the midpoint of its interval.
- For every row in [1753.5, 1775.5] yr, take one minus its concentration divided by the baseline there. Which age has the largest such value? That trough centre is 1763.0 yr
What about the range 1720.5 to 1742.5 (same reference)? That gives 1740.0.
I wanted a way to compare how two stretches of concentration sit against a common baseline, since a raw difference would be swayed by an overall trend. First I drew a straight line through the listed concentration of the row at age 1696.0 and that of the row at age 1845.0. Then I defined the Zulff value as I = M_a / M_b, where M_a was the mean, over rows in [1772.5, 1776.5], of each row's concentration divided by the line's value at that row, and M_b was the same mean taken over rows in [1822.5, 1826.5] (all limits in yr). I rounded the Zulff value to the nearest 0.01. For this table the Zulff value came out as 1.14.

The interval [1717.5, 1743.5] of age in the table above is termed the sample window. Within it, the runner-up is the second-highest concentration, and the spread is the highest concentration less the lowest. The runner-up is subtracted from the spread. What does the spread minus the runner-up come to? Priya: -431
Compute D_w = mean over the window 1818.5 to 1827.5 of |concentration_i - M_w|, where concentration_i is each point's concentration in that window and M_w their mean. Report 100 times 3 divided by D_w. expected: 60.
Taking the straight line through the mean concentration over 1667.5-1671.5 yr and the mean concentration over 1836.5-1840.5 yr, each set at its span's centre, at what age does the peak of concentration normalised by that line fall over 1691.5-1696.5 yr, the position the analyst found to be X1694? 1695.0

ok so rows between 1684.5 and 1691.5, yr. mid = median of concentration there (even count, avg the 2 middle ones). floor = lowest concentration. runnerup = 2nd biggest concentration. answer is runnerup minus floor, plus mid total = 487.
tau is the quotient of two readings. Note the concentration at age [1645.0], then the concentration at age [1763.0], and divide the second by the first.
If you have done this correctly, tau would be 0.43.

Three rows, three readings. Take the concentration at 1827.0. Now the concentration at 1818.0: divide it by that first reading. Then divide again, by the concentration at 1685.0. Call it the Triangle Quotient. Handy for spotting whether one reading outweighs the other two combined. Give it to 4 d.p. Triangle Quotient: 0.0021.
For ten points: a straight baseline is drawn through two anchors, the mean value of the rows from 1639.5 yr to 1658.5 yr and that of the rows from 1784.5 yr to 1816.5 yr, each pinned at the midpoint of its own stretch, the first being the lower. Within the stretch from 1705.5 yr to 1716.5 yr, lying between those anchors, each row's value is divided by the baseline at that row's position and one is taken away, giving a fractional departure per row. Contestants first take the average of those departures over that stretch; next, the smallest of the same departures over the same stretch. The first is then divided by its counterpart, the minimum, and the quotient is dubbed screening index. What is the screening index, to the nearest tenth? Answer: 2.9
